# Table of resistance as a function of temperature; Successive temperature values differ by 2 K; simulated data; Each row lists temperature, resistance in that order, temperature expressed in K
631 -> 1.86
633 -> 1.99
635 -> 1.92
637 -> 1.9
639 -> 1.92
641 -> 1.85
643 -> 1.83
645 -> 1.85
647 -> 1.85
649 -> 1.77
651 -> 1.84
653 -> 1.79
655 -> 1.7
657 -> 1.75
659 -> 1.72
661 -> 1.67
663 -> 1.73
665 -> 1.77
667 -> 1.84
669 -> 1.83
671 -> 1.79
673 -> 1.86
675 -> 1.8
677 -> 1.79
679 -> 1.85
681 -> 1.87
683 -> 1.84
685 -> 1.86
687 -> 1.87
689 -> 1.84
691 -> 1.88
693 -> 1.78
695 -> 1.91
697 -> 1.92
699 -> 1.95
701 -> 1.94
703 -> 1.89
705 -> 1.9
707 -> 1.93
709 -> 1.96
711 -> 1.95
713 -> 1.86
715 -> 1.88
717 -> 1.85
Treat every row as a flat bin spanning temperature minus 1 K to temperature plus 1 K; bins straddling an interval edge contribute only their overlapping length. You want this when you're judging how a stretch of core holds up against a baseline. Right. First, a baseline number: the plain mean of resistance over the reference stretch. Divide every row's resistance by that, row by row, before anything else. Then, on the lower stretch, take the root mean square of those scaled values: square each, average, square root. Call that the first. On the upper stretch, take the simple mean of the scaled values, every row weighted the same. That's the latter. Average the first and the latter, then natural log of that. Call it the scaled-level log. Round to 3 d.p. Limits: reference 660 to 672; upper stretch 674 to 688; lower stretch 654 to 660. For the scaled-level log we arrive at 0.006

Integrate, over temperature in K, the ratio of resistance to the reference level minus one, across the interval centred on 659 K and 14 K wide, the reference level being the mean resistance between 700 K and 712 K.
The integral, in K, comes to -1.4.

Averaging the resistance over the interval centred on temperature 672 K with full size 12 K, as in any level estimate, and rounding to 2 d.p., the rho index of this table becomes 1.82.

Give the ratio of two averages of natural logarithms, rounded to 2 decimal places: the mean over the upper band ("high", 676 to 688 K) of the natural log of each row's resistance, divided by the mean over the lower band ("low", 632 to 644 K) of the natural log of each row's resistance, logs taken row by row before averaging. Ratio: 0.95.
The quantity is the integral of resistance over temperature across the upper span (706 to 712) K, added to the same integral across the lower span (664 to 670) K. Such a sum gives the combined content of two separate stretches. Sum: 22.6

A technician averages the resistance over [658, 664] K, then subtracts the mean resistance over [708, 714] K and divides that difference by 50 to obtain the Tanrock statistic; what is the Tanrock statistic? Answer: -0.0043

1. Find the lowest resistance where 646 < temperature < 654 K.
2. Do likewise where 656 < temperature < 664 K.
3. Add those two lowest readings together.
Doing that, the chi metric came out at 3.44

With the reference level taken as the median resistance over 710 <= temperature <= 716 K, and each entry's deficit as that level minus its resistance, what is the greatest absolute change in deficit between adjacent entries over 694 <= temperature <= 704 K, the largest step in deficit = 0.050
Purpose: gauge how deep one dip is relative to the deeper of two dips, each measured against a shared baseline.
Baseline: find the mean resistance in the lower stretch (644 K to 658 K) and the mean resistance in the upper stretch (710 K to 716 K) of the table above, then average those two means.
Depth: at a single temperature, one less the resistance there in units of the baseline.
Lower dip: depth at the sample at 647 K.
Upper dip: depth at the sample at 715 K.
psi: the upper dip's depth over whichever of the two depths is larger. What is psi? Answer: 6.7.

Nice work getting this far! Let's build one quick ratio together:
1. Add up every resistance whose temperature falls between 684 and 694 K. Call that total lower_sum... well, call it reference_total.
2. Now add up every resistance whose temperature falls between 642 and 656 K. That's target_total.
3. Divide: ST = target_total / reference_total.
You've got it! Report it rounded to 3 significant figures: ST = 1.37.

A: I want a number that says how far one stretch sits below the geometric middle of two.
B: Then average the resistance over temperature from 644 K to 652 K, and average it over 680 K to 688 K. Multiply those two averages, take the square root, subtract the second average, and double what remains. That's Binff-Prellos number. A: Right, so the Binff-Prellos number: -0.033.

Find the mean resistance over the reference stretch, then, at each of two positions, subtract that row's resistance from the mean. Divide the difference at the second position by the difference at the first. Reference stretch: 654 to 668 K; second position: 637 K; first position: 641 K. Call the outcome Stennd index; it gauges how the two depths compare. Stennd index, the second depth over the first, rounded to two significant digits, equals 1.5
